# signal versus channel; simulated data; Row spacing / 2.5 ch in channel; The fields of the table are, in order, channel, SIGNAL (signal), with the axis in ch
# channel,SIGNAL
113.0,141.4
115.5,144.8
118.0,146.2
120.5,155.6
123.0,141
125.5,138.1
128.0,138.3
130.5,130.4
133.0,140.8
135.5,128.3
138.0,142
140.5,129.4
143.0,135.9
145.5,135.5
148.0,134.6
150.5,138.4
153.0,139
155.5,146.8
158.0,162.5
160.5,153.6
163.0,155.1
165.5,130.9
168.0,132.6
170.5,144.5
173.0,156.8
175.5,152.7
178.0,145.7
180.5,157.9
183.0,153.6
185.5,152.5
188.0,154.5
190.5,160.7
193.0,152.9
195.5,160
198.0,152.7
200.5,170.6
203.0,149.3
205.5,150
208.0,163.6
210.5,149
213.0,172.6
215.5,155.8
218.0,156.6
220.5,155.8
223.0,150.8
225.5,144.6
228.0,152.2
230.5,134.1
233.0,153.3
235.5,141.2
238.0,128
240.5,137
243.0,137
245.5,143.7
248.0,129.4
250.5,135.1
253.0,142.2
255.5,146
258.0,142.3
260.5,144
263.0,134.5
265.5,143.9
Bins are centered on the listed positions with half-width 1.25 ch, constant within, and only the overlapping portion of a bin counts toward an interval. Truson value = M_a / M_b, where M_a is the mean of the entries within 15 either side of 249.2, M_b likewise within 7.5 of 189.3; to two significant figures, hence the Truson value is 0.89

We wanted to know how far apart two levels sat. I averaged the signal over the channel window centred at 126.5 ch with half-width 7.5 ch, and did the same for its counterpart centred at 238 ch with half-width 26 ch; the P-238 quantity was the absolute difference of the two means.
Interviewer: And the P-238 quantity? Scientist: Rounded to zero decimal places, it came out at 4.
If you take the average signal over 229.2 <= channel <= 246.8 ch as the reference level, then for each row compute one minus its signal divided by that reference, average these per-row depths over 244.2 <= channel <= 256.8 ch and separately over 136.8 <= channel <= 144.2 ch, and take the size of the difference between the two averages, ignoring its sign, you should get 0.03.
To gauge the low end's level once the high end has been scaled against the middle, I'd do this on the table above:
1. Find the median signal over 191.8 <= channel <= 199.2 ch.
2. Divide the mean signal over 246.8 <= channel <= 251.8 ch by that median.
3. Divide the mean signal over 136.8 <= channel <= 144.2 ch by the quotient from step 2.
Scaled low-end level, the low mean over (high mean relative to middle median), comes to 157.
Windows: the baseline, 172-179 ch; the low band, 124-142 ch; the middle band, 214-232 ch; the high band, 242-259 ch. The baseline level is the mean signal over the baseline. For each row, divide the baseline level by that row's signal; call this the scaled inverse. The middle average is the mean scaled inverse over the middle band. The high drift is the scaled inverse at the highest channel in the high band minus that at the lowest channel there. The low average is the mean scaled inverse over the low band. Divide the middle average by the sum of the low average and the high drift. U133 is 0.94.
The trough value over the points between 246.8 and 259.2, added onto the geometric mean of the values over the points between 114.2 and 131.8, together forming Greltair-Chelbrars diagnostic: 271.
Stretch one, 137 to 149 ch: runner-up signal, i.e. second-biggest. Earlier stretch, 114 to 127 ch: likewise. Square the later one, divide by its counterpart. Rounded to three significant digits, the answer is 126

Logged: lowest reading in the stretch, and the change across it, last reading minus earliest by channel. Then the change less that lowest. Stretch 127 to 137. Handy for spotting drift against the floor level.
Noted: -138.3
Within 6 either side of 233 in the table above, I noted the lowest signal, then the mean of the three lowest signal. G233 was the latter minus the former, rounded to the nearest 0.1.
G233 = 6.4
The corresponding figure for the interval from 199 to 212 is 0.4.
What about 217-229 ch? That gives 4.6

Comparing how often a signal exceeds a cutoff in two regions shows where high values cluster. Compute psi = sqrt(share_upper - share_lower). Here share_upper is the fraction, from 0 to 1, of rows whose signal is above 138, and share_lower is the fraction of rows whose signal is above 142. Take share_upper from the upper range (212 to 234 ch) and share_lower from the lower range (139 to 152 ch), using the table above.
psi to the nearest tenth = 0.9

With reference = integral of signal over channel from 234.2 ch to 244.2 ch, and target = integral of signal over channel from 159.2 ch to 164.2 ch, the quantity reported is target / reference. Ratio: 0.57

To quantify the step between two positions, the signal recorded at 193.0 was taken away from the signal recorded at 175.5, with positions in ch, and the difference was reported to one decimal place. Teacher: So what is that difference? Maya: -0.2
